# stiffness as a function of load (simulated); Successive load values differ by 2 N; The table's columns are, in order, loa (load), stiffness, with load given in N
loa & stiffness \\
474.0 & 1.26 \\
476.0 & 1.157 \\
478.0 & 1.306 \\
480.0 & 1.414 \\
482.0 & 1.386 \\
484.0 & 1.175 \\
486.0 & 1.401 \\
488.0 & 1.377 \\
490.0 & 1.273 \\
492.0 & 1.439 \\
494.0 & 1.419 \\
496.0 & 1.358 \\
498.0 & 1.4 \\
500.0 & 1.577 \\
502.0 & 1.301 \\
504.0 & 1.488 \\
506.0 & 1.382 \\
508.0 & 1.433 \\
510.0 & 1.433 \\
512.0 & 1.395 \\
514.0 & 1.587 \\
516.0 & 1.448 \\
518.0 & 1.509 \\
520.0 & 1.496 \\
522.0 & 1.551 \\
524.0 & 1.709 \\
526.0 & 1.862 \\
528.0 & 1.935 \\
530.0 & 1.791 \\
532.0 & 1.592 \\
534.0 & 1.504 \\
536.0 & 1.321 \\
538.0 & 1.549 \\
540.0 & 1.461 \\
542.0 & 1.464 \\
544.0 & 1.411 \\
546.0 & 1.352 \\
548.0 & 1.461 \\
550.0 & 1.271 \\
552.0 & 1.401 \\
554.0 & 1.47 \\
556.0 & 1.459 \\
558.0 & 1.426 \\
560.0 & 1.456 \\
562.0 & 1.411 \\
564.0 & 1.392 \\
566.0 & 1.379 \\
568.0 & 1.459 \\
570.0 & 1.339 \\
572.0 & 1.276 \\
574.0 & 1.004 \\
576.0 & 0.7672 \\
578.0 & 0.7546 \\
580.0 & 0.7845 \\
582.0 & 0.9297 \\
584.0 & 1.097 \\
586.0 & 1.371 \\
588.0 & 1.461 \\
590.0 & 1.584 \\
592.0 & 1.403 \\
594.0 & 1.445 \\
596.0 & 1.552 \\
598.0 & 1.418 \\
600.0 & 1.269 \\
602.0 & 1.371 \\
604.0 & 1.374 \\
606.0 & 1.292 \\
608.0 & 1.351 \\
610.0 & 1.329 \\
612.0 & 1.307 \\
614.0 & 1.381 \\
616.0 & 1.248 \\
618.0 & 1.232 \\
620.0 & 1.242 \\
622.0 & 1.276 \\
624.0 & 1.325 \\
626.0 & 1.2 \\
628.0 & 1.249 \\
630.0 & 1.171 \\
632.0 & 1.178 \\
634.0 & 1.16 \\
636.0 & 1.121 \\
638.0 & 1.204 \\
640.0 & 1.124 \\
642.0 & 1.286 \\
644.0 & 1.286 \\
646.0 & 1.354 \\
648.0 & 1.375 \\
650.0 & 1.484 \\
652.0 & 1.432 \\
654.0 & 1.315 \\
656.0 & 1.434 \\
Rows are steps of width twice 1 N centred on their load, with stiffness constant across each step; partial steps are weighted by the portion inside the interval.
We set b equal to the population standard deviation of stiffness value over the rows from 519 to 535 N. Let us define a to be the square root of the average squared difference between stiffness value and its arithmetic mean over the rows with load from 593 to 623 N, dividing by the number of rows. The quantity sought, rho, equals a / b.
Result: 0.54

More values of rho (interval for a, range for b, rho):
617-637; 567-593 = 0.20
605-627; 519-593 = 0.20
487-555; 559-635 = 0.77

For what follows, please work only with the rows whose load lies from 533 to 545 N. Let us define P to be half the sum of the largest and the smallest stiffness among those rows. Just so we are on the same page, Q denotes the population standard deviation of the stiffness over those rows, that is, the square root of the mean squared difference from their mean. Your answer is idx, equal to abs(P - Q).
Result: 1.36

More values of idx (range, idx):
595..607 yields 1.32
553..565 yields 1.40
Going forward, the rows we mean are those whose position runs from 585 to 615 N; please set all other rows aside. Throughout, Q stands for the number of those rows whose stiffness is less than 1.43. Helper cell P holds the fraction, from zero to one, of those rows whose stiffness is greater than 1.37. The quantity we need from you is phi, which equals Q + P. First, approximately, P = 0.7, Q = 11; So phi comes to 11.7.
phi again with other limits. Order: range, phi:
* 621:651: 14.1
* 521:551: 4.8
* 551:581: 11.6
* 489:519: 7.8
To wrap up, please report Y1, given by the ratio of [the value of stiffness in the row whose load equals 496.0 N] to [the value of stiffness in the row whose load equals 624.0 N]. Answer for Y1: 1.02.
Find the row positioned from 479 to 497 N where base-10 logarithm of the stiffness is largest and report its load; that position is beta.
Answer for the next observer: 492.0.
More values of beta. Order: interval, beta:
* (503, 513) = 504.0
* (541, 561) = 554.0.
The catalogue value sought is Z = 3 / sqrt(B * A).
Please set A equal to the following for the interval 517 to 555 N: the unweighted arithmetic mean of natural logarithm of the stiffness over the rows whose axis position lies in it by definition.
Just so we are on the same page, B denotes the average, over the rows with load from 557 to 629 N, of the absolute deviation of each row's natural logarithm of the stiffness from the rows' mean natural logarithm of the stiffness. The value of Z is 13.0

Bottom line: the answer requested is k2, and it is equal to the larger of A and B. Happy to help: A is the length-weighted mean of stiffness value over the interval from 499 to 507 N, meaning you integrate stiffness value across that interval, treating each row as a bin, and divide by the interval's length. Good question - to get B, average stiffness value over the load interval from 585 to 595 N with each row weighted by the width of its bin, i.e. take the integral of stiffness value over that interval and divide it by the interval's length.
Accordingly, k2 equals 1.453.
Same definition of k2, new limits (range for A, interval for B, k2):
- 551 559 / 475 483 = 1.439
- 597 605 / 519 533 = 1.705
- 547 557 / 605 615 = 1.412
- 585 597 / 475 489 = 1.469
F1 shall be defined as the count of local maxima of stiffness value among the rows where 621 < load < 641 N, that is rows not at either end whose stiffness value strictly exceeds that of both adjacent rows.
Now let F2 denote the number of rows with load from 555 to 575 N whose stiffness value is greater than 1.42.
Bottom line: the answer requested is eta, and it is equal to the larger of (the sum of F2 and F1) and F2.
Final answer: 8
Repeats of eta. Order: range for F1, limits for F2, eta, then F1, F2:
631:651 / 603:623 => 1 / 1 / 0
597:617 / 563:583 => 4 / 3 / 1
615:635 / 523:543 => 12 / 3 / 9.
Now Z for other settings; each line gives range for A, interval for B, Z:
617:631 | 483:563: 24.8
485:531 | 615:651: 20.2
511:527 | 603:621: 23.6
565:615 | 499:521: 30.3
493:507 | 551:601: 12.2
